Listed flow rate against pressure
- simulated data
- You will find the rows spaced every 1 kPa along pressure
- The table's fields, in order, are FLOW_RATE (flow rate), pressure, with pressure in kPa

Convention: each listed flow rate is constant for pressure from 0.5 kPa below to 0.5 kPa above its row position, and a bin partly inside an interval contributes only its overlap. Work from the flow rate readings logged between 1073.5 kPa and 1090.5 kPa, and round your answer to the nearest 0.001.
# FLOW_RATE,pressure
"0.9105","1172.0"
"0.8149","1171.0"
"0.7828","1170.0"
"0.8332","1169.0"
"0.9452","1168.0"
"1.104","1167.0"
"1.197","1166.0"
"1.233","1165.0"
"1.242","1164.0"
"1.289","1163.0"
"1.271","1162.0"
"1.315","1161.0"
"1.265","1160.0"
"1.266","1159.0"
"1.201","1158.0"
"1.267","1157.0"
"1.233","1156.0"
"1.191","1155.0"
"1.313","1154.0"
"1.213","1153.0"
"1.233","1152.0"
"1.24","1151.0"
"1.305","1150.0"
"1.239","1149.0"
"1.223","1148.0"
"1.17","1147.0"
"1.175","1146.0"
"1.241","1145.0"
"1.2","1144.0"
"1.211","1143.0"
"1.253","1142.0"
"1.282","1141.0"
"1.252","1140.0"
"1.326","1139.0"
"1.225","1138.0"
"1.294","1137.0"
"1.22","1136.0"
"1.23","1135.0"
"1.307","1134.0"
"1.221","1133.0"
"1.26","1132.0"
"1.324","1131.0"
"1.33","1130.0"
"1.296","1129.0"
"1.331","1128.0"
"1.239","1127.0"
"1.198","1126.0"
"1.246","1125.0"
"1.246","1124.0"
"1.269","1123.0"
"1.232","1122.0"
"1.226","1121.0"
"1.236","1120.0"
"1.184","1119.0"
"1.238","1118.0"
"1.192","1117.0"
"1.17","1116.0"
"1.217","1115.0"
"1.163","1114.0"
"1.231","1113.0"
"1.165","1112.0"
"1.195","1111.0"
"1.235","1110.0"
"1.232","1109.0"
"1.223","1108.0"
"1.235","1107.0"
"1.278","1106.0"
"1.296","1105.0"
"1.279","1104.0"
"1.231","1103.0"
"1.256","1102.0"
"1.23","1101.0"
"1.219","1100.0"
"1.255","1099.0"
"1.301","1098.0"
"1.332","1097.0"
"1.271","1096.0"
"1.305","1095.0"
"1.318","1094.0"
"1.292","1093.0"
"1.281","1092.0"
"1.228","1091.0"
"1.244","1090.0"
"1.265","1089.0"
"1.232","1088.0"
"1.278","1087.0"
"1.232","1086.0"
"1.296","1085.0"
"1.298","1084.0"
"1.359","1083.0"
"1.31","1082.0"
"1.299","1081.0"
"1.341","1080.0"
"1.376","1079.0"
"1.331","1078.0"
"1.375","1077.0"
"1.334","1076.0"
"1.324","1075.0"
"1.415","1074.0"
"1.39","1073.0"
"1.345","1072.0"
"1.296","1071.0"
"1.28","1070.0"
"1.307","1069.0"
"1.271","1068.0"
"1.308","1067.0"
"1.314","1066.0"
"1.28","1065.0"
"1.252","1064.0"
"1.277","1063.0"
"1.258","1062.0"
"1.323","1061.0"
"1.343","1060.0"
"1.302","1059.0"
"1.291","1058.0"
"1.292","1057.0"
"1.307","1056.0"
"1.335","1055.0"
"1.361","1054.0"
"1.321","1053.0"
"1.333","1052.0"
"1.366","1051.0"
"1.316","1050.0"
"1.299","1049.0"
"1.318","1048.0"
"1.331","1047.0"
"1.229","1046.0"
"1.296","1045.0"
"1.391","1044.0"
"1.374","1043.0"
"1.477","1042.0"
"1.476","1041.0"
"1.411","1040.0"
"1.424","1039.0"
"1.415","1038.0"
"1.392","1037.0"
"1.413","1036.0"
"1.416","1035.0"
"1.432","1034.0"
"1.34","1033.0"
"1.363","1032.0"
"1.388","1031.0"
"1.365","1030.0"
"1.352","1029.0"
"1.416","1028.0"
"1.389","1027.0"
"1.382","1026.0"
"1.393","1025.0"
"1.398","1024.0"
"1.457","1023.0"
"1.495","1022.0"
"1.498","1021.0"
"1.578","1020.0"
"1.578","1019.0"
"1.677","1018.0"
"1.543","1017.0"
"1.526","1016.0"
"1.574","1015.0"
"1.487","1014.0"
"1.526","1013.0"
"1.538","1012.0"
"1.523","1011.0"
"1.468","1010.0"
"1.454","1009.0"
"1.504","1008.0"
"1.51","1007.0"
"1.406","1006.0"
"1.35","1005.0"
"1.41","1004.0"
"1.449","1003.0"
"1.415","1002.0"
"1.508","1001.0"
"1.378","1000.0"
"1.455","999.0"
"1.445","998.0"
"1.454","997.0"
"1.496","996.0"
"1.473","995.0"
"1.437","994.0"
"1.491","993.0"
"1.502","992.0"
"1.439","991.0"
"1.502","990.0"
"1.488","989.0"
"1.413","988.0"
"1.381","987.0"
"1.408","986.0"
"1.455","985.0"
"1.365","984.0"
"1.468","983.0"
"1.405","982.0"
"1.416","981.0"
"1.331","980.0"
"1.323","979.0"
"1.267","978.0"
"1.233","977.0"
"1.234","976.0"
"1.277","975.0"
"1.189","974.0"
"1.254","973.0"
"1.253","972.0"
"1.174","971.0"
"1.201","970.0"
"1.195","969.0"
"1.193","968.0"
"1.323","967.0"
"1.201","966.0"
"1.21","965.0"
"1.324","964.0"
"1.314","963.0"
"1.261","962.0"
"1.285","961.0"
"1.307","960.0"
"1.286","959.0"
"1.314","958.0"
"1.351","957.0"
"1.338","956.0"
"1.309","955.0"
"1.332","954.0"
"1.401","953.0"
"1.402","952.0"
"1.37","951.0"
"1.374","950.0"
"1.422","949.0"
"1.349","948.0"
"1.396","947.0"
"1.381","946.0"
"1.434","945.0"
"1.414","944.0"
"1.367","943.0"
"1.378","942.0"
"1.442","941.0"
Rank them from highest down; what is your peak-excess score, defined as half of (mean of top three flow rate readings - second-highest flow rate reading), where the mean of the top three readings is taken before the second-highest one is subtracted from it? 0.006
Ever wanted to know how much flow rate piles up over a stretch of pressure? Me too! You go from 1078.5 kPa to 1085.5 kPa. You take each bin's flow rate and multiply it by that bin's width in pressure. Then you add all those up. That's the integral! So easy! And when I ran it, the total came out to 9.3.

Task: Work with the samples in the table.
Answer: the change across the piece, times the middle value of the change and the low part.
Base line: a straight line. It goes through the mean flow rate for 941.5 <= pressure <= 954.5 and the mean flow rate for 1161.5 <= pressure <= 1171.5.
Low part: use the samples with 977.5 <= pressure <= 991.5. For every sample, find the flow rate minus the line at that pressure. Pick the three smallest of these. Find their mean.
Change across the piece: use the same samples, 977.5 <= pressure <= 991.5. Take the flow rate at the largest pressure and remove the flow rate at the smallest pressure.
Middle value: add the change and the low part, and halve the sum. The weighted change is 0.0118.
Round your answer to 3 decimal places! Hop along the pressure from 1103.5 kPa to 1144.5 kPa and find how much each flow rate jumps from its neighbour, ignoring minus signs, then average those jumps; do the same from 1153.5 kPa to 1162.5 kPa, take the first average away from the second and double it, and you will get 0.025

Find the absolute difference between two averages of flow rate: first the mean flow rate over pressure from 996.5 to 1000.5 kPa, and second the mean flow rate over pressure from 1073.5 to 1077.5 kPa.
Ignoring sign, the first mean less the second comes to 0.071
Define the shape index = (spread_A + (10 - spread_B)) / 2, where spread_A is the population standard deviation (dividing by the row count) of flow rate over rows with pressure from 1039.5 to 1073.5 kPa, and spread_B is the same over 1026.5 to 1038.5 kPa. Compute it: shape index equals 5.01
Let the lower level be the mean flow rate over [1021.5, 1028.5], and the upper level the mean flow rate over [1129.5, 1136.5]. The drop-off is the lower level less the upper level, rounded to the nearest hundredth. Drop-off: 0.15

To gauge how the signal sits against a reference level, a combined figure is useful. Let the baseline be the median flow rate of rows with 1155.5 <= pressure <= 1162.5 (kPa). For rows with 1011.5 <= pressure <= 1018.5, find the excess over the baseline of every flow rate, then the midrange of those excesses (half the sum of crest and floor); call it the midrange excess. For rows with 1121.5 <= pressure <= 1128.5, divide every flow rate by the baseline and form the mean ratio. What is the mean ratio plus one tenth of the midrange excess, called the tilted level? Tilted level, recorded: 1.02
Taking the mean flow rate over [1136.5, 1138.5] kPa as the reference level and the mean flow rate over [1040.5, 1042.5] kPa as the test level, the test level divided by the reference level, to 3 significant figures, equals 1.17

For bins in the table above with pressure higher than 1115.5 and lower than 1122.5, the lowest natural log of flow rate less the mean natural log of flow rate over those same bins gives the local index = -0.034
